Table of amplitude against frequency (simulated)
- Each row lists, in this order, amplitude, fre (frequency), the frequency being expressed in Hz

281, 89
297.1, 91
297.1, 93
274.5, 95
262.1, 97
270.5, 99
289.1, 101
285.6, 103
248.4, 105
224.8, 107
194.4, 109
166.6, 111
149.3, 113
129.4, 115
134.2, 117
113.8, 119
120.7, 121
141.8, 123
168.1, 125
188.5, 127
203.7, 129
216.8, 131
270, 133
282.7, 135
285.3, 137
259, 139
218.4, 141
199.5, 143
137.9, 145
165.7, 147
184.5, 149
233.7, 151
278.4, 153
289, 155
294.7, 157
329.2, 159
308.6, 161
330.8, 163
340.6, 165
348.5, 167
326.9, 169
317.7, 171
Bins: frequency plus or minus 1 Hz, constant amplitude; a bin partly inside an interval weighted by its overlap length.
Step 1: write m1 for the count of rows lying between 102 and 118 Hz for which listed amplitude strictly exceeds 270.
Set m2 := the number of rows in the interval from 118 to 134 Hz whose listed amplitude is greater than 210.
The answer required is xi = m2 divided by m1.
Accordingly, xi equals 2.0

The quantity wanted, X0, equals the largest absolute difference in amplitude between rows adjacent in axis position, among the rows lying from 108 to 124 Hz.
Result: 28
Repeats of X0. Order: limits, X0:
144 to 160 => 49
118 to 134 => 53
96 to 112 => 37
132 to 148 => 62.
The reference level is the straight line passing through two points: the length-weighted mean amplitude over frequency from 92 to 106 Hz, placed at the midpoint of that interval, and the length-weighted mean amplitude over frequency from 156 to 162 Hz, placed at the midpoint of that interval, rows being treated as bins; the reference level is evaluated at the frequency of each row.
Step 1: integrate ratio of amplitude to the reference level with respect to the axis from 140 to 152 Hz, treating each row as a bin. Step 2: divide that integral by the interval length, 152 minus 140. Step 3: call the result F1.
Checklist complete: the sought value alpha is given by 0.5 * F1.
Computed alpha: 0.31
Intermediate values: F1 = 0.6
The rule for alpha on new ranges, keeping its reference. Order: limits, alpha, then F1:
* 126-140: 0.41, 0.8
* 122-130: 0.30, 0.6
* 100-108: 0.47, 0.9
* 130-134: 0.41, 0.8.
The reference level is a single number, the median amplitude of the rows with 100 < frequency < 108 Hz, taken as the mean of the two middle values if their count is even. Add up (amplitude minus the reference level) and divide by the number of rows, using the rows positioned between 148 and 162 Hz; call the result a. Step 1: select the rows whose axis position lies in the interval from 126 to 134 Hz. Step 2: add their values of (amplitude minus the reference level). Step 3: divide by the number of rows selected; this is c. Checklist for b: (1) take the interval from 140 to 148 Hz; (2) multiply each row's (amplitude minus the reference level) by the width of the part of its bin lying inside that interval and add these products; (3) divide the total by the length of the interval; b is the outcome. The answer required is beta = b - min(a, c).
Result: -39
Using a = 7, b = -87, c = -47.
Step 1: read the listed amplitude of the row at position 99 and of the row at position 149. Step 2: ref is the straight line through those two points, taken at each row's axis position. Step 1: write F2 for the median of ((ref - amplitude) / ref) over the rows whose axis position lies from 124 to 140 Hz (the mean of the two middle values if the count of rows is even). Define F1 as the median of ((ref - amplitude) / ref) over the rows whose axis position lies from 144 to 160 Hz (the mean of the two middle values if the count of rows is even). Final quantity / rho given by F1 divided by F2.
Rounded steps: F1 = -0.43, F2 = -0.1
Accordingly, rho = 3.1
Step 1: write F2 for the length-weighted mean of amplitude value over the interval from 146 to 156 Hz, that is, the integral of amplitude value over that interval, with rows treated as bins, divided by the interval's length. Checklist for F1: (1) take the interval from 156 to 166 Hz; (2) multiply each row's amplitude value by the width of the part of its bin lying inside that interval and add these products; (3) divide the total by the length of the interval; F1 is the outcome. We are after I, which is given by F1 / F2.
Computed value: 1.39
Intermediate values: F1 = 321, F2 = 230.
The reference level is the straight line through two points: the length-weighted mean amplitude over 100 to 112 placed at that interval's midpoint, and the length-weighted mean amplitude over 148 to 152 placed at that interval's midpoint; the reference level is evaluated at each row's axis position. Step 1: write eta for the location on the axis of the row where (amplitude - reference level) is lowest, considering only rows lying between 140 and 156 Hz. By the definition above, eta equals 145 Hz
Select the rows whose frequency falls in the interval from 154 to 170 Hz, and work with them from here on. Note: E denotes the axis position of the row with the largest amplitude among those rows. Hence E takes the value 167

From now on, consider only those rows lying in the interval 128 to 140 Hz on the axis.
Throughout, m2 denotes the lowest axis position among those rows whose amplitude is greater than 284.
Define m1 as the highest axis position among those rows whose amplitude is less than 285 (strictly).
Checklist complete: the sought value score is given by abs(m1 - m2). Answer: 2 Hz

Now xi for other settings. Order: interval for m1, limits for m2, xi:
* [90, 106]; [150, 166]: 1.3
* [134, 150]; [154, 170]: 4.0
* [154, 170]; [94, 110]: 0.9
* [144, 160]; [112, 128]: 0.0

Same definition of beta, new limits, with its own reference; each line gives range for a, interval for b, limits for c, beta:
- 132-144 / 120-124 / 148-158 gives -121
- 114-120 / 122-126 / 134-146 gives 29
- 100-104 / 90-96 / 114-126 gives 155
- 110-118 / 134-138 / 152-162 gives 139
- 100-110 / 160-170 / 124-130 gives 144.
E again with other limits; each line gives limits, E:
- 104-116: 105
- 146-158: 157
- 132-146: 137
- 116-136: 135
